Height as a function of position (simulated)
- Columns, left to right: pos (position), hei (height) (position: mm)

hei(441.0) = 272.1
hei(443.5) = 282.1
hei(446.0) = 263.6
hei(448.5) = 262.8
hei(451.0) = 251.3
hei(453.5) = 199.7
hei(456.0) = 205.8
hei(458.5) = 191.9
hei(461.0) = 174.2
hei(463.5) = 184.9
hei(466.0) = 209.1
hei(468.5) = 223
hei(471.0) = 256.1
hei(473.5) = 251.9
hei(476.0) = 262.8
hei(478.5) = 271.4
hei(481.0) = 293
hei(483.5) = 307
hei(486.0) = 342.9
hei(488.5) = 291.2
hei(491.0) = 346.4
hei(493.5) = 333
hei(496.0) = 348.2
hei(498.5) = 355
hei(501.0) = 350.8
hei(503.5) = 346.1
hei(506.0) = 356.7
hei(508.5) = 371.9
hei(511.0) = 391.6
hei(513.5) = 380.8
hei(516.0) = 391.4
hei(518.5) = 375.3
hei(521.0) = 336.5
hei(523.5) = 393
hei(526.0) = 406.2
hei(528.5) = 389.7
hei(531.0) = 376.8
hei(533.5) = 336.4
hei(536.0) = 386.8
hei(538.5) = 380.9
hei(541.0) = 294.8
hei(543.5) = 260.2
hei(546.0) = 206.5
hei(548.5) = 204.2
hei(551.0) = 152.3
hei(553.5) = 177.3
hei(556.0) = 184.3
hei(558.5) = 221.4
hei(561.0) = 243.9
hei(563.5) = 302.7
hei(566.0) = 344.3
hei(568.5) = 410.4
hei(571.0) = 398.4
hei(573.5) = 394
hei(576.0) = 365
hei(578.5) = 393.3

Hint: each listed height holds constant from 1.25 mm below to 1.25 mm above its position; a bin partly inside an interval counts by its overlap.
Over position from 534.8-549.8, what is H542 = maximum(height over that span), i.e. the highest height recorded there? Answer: 386.8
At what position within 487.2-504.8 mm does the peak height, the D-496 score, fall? 498.5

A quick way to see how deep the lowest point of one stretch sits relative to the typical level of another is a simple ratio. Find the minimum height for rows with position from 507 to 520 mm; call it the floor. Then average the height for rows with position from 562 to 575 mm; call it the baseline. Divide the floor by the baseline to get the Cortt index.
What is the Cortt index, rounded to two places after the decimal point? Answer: 1.01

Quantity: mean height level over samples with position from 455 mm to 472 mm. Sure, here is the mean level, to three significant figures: 206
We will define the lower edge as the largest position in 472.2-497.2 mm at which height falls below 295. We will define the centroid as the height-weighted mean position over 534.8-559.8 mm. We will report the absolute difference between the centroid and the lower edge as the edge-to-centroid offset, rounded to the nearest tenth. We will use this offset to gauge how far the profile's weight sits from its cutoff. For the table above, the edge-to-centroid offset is 56.8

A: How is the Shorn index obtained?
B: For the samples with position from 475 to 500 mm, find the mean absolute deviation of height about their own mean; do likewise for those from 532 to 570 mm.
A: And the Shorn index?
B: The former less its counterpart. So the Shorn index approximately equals -42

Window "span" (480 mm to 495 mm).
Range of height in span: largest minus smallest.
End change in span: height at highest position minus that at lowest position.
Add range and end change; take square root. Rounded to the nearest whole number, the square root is 10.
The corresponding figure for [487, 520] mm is 14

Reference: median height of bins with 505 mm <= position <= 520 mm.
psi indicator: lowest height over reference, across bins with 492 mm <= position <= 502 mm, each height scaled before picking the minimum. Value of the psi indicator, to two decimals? 0.88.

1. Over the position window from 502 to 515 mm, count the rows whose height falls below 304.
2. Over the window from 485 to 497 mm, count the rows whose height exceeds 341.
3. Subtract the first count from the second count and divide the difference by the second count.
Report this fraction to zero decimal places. 1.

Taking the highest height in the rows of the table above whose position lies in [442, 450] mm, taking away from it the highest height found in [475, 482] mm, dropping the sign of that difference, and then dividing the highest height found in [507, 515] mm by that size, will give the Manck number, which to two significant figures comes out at 36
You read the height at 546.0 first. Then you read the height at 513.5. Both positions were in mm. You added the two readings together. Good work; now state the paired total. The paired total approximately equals 587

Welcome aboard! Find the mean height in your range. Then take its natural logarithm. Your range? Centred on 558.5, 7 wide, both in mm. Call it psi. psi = 5.38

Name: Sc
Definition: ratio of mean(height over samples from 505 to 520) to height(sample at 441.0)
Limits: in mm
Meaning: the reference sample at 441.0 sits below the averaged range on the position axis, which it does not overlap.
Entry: 1.39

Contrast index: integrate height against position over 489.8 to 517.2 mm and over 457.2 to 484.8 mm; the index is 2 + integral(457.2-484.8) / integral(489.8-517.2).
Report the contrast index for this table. 2.7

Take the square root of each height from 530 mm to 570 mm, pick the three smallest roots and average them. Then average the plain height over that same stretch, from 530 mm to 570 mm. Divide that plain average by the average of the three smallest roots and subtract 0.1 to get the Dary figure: 21.3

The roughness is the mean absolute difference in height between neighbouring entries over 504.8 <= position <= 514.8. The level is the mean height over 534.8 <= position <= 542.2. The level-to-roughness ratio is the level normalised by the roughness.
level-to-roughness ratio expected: 23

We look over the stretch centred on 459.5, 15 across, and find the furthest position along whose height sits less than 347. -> 466.0 mm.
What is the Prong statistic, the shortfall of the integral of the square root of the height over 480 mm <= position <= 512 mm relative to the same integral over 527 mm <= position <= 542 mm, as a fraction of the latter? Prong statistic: -1.1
